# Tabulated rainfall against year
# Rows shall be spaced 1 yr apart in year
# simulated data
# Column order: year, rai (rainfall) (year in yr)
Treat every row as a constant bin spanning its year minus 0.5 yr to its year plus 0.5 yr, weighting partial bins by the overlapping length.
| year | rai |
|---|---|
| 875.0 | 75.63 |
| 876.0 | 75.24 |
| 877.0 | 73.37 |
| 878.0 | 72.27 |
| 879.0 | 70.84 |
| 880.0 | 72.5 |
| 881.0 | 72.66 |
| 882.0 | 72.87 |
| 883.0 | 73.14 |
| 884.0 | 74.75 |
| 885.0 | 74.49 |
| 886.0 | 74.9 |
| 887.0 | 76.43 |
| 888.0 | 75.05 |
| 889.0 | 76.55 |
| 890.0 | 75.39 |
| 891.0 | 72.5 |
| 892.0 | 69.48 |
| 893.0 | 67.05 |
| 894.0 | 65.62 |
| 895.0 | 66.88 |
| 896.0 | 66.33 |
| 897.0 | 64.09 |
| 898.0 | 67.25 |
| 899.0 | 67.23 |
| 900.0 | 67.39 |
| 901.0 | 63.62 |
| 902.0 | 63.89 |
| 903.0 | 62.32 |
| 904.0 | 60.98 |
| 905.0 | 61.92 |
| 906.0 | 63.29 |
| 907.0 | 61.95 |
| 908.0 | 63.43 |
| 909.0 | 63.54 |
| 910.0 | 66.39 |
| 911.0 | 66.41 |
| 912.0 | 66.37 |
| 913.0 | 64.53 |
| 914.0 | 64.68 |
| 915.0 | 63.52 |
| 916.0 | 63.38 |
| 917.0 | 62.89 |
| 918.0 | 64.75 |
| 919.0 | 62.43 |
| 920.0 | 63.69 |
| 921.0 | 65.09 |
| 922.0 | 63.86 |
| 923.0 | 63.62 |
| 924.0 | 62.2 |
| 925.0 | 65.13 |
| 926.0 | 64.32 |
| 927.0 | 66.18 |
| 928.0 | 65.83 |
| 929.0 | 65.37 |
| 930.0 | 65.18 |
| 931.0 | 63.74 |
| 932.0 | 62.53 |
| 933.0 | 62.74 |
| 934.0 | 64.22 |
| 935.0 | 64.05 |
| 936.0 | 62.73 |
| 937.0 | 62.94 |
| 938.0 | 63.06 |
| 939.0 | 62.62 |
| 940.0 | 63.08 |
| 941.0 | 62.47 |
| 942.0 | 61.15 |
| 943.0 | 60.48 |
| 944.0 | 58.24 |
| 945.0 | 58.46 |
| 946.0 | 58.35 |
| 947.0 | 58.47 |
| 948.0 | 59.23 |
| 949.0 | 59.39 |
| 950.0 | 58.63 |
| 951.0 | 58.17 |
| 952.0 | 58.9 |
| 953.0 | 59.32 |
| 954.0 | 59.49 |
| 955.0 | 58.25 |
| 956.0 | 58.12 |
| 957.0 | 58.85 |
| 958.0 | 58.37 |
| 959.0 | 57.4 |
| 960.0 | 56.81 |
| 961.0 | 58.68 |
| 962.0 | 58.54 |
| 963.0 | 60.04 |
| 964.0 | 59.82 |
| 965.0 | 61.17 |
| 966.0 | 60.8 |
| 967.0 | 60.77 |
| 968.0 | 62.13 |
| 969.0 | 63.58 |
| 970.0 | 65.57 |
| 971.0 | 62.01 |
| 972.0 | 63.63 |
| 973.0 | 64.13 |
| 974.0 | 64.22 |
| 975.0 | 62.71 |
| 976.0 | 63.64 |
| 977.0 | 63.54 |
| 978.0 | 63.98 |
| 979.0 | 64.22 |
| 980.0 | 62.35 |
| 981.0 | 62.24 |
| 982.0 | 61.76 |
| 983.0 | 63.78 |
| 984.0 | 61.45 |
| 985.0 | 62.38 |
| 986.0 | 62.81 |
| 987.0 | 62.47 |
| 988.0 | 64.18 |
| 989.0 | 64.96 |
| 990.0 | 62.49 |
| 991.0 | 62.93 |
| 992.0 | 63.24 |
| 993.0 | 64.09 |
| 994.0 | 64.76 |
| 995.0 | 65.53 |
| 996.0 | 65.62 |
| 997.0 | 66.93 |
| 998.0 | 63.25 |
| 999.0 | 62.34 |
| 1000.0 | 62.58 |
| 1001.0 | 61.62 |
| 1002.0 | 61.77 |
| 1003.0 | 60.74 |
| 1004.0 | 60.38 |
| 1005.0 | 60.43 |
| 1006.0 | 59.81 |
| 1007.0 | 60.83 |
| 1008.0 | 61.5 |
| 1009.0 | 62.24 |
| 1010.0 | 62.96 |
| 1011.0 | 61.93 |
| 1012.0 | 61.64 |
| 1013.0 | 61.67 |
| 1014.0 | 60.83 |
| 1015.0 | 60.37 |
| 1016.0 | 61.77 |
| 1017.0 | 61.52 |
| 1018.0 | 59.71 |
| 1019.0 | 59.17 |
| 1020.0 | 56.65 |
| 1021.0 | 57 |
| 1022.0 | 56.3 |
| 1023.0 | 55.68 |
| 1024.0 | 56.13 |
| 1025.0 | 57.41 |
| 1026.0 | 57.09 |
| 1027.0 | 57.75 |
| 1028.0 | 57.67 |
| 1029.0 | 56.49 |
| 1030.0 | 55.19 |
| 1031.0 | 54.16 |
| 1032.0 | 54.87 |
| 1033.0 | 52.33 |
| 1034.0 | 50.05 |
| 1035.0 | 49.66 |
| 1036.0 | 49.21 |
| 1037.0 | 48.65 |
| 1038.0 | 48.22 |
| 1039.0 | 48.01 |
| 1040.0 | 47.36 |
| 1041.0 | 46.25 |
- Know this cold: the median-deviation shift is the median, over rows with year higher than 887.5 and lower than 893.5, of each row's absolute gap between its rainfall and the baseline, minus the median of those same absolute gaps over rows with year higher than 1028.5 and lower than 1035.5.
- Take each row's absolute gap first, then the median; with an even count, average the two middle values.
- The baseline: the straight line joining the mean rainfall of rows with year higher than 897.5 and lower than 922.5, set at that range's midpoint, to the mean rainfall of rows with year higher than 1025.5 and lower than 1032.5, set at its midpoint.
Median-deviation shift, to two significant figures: 6.3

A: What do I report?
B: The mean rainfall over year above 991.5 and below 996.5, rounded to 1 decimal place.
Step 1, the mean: 64.6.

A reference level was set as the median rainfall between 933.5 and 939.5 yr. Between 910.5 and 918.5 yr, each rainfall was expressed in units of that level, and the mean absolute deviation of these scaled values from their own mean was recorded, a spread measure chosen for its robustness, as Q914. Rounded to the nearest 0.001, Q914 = 0.016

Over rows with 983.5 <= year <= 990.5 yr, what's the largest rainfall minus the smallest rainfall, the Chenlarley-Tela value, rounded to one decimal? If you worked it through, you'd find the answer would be 3.5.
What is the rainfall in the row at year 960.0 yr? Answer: 56.81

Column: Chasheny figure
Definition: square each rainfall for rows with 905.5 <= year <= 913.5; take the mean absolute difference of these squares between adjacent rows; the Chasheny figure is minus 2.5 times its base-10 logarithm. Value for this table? -5.4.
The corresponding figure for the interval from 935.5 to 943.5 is -4.6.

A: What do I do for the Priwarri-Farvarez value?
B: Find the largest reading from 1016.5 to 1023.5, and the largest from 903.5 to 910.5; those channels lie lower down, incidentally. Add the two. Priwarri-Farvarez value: 128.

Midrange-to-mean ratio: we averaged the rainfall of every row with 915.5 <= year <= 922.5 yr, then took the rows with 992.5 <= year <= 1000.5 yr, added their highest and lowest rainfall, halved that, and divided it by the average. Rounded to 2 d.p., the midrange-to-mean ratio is 1.01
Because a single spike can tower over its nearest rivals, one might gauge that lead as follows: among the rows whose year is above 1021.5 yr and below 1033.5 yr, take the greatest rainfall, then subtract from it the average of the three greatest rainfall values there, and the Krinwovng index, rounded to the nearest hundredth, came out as 0.14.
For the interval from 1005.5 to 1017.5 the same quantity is 0.58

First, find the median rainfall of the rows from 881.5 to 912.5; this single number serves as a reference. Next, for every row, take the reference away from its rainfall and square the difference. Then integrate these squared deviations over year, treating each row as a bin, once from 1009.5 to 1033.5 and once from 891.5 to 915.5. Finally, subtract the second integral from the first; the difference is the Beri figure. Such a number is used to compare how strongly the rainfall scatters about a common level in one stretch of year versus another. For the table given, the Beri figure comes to 1811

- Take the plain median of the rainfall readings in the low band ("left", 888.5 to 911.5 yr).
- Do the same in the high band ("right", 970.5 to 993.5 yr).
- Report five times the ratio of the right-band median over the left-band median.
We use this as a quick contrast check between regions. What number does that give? 4.77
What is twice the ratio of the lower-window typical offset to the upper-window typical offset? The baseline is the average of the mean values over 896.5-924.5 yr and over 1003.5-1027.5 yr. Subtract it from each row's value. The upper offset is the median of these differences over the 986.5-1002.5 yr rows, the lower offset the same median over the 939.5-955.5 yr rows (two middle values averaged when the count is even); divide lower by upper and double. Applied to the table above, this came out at -4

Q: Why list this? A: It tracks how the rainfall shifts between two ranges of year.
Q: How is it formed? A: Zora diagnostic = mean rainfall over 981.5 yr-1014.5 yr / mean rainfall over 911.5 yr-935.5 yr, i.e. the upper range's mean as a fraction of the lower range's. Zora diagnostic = 0.975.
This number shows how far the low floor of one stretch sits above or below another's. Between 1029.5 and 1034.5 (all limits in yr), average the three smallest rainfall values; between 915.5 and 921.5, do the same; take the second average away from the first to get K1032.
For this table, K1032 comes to -11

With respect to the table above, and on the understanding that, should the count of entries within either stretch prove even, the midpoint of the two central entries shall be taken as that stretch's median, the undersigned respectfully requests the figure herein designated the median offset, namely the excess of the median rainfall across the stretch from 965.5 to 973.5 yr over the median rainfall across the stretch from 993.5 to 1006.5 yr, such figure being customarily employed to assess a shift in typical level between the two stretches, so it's 0.5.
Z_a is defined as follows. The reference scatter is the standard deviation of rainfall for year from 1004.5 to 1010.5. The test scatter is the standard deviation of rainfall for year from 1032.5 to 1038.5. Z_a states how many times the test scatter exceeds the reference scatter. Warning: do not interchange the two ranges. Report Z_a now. 1.2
